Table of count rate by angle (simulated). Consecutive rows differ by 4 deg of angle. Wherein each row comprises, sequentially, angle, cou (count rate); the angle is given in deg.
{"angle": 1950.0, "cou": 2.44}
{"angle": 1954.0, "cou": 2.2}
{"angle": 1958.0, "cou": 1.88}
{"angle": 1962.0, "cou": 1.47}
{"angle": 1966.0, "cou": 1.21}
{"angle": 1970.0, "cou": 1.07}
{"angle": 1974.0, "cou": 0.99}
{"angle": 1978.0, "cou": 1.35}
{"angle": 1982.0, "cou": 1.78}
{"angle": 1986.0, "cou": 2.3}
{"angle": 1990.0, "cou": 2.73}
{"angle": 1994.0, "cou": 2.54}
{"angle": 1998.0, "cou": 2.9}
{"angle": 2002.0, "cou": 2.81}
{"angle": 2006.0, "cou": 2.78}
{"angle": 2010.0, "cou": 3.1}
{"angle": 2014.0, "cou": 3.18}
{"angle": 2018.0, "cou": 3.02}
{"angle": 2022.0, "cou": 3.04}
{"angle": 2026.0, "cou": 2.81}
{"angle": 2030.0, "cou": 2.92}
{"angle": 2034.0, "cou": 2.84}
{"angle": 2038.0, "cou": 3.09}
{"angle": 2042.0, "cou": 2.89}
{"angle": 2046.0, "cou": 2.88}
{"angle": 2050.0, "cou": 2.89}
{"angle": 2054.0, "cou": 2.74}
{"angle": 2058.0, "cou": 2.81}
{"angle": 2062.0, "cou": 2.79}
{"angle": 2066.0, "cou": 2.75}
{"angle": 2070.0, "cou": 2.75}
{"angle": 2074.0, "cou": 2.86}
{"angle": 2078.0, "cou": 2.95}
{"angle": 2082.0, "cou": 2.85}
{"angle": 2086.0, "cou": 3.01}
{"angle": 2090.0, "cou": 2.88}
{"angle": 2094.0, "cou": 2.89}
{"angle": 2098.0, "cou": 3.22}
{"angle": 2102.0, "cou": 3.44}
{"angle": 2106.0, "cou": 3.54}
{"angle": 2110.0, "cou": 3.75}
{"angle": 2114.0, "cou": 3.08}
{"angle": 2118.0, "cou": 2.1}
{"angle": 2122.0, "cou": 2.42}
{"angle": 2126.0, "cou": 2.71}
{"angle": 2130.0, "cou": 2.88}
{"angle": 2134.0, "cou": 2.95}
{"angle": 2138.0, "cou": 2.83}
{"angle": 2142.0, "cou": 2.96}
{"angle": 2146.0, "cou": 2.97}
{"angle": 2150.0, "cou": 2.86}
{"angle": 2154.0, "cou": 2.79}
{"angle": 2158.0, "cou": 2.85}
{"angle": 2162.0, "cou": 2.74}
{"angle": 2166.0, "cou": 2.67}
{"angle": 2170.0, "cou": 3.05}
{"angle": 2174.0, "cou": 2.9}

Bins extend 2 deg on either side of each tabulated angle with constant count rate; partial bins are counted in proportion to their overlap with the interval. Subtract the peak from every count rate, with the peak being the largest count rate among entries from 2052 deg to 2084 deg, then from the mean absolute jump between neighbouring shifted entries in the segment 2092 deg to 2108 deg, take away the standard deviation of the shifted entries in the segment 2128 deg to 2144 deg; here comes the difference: 0.16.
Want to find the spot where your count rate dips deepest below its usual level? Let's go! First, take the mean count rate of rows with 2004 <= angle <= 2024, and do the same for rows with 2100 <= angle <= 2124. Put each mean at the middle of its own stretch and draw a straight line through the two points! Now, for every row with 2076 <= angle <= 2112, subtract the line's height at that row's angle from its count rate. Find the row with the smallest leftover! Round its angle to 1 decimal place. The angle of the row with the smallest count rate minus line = 2082.0 deg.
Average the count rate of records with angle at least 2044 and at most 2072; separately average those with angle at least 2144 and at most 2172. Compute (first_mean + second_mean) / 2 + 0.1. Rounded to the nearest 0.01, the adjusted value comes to 2.92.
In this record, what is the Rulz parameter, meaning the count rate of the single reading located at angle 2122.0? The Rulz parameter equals 2.42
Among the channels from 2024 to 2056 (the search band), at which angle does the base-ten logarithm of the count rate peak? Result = 2038.0 deg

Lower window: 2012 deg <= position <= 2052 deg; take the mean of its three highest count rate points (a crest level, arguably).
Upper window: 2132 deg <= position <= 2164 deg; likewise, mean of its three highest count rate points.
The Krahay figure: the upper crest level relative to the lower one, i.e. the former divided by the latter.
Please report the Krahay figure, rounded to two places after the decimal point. 0.95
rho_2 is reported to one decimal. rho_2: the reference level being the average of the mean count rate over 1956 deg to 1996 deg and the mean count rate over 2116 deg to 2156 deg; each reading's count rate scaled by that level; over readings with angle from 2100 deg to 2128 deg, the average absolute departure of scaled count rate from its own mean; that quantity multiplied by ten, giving 2.3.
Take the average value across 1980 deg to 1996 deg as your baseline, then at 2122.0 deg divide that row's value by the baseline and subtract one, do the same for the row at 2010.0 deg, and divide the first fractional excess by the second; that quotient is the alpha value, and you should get 0.11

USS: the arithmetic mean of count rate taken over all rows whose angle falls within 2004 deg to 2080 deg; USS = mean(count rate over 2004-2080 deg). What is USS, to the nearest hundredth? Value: 2.90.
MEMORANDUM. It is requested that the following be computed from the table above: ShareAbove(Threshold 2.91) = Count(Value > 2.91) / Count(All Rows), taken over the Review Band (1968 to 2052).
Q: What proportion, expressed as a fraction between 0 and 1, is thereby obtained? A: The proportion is 0.29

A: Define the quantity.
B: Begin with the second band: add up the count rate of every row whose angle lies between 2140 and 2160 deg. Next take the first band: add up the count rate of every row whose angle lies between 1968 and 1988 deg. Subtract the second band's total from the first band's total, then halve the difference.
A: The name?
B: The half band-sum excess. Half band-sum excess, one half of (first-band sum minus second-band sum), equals -3.5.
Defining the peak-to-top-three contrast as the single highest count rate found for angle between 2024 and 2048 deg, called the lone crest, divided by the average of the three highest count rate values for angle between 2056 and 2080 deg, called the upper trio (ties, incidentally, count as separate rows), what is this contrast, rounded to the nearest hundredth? 1.08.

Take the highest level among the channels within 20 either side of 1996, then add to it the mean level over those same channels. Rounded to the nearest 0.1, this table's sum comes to 5.7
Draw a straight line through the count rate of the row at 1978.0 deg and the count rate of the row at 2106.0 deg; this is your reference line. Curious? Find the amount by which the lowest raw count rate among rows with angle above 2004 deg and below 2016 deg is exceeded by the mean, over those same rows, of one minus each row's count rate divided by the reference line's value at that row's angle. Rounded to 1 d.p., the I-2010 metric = -3.4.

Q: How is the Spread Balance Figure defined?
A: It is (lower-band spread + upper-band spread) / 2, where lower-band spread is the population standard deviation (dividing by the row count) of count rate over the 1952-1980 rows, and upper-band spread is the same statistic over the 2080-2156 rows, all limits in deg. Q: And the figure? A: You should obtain 0.38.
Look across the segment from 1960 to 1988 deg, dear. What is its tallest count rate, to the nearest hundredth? 2.30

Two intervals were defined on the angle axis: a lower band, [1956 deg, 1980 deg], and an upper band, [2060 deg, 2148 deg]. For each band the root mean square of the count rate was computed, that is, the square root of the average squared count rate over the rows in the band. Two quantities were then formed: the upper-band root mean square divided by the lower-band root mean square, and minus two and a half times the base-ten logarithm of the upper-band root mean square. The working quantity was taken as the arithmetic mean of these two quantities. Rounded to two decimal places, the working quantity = 0.50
